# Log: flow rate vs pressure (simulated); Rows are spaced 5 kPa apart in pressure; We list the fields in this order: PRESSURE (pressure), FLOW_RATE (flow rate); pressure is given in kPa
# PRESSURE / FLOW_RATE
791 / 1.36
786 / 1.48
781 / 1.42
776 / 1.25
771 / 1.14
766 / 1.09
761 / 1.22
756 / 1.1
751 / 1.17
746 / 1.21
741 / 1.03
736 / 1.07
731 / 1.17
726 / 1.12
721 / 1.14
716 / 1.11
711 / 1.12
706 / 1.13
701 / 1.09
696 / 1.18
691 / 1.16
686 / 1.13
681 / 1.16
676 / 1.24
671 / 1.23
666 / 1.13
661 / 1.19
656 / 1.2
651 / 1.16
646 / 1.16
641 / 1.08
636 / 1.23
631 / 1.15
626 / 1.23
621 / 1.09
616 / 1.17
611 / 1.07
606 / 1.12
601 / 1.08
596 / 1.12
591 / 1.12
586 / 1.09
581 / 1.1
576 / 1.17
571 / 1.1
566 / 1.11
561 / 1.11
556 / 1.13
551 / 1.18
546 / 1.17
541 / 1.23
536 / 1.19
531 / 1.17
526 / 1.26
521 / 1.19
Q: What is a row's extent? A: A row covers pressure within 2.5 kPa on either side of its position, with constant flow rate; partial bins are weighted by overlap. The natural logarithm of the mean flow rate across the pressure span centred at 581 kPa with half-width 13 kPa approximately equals 0.110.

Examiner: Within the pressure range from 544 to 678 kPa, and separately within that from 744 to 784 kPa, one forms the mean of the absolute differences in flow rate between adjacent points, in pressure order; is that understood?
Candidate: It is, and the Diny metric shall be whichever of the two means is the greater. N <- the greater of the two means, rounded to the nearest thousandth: 0.099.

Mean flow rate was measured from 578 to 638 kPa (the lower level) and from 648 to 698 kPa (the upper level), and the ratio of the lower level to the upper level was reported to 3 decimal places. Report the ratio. 0.960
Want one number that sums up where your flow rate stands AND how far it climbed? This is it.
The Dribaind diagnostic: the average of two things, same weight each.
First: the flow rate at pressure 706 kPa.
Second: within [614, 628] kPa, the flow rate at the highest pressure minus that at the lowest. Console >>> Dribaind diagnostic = 0.595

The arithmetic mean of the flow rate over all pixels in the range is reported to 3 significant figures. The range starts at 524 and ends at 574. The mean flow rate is 1.16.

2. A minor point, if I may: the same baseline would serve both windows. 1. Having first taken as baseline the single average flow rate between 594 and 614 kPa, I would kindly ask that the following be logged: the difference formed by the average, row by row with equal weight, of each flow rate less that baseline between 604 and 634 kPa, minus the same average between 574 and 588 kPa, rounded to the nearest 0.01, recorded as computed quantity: 0.02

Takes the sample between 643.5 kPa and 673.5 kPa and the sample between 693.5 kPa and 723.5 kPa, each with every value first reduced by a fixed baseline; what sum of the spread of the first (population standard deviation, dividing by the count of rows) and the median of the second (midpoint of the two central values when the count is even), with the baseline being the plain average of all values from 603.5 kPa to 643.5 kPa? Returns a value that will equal 0.015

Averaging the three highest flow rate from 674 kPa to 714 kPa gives 1.19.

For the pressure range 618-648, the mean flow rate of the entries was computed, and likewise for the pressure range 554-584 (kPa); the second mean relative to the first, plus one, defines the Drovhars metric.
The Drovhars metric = 1.97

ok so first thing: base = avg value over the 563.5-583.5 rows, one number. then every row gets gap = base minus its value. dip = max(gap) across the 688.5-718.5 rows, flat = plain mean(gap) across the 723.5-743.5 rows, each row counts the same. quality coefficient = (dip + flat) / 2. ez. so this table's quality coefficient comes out 0.026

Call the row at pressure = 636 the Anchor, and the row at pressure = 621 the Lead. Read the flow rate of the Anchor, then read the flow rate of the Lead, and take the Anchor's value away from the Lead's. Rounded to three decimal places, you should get -0.140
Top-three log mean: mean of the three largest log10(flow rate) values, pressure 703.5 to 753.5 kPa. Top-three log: 0.073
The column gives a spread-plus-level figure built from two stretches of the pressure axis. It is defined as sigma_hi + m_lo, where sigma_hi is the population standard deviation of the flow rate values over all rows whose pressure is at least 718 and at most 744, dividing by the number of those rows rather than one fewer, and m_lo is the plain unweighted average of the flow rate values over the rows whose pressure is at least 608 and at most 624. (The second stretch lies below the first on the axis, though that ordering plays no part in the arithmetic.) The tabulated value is 1.16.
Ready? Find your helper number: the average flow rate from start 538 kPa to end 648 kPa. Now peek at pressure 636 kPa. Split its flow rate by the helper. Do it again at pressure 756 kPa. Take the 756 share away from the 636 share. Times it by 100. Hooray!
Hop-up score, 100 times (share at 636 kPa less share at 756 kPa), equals 11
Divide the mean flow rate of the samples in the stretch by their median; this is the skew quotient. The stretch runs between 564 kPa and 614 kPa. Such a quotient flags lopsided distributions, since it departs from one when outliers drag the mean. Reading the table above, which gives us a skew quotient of 1.003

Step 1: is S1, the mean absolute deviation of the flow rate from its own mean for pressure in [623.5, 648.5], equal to 0.048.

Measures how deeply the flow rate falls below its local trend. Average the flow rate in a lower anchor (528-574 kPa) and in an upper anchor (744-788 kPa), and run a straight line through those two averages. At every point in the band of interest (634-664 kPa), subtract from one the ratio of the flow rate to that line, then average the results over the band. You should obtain 0.02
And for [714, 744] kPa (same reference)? 0.09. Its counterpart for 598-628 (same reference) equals 0.04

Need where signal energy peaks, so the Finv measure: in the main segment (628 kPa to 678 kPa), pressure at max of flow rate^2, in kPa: 676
